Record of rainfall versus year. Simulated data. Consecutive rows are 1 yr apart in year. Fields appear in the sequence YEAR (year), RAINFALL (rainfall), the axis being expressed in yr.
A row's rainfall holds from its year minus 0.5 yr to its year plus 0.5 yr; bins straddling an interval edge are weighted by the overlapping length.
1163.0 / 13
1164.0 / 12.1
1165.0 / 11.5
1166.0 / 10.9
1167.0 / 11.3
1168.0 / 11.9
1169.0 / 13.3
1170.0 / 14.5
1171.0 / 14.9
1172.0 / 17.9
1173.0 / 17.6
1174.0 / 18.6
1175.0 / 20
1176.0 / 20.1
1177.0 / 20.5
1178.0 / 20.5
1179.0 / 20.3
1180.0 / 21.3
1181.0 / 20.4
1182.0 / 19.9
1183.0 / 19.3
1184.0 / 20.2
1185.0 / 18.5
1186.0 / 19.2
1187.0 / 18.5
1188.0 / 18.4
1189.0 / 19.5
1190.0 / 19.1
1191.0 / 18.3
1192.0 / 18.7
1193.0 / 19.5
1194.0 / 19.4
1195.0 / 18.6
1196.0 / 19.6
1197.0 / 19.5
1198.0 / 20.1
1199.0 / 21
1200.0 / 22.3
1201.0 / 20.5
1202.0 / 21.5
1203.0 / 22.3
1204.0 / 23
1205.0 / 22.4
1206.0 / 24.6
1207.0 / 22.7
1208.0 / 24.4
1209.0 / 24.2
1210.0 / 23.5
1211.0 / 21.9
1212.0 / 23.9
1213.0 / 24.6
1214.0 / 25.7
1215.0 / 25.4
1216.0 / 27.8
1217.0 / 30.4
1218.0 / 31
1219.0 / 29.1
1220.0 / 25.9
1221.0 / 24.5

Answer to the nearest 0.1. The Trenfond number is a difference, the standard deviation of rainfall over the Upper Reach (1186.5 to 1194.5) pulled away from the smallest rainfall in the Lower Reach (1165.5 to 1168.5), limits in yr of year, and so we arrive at 10.4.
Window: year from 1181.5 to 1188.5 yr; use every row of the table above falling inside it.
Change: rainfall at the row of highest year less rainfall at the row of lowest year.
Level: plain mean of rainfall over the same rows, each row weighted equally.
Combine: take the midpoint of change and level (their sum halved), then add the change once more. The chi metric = 7.3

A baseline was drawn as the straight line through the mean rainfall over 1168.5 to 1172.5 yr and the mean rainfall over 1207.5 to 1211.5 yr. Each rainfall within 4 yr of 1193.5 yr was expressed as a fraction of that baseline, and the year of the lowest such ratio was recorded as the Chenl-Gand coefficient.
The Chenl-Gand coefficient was 1195.0 yr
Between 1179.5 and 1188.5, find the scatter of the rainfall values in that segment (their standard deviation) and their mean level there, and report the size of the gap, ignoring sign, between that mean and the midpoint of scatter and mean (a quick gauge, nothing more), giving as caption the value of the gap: 9.3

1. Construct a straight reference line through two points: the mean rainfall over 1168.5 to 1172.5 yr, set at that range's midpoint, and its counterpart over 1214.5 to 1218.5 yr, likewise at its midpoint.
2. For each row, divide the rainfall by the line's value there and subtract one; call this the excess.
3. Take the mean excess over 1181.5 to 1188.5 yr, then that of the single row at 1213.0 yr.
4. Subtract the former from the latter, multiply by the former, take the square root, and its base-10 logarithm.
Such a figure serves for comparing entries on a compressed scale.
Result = -1.47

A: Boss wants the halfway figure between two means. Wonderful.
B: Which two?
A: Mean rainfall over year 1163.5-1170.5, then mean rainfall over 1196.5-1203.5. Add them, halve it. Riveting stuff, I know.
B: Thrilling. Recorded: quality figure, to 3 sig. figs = 16.6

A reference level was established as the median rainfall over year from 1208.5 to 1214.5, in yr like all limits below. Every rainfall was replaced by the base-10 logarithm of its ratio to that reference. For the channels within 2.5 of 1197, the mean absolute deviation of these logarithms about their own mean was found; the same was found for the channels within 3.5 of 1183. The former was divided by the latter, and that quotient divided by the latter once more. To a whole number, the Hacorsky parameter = 57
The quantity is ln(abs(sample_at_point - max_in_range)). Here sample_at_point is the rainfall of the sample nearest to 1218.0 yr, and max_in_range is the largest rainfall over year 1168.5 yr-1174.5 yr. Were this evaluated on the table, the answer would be 2.5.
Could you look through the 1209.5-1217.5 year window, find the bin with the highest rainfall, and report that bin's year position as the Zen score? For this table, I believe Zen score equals 1217.0 yr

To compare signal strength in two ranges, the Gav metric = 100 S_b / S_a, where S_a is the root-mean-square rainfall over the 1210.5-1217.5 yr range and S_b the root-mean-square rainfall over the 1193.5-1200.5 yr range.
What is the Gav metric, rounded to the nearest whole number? 78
